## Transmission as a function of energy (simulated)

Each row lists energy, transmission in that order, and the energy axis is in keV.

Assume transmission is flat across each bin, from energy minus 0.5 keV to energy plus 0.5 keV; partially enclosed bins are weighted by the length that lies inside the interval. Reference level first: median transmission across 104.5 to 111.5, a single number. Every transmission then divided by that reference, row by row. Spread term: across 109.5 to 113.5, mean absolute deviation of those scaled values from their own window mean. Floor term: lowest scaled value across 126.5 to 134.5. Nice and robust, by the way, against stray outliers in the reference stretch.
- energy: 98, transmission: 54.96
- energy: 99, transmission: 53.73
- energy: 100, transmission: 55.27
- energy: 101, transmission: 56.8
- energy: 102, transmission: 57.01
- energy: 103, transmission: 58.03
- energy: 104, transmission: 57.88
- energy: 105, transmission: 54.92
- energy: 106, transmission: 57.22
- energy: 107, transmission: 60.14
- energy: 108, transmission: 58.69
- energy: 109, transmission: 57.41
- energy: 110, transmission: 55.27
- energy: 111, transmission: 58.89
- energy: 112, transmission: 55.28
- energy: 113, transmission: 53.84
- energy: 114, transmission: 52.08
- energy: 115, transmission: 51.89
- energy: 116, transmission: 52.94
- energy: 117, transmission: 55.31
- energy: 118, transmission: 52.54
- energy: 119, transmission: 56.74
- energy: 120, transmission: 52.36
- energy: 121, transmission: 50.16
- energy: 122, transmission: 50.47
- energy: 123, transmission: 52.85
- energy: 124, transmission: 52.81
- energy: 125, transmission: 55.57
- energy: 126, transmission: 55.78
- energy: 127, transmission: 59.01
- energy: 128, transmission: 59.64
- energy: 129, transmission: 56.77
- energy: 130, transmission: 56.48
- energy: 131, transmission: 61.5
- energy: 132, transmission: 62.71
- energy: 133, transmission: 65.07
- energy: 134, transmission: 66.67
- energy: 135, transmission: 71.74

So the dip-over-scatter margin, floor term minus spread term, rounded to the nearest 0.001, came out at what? 0.957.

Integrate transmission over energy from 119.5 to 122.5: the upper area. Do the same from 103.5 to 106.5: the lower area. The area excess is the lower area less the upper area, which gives 17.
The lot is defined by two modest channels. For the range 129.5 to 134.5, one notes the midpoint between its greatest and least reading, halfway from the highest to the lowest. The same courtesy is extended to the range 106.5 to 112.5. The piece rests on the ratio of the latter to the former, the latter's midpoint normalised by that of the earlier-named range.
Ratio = 0.94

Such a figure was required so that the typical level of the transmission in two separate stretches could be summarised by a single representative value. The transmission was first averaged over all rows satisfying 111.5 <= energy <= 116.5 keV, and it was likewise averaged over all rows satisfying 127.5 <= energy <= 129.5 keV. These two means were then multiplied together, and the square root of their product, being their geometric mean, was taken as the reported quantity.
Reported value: 55.6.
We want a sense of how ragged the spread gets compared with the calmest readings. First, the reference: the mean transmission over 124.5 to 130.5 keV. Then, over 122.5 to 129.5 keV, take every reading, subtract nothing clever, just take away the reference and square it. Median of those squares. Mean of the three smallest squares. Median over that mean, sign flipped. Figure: -2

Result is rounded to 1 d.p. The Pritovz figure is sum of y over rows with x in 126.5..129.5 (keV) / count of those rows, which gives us 58.5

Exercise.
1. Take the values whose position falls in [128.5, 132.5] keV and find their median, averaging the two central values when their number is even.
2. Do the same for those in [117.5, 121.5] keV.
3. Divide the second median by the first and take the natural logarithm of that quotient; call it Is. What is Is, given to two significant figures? -0.12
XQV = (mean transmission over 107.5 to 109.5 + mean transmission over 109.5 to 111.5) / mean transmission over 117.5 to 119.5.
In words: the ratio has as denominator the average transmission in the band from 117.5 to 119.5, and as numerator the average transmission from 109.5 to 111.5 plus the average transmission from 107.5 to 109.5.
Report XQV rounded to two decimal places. 2.11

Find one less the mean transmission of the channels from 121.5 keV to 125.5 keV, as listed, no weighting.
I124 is -52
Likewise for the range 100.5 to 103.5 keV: -56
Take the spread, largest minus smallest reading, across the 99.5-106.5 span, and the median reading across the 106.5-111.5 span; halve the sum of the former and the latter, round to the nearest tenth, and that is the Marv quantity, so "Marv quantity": 30.9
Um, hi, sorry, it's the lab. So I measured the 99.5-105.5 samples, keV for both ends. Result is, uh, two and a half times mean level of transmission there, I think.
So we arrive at 142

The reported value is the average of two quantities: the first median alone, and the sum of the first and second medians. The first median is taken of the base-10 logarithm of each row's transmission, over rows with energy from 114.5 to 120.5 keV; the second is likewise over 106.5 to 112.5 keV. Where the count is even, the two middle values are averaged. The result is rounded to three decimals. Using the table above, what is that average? 2.604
